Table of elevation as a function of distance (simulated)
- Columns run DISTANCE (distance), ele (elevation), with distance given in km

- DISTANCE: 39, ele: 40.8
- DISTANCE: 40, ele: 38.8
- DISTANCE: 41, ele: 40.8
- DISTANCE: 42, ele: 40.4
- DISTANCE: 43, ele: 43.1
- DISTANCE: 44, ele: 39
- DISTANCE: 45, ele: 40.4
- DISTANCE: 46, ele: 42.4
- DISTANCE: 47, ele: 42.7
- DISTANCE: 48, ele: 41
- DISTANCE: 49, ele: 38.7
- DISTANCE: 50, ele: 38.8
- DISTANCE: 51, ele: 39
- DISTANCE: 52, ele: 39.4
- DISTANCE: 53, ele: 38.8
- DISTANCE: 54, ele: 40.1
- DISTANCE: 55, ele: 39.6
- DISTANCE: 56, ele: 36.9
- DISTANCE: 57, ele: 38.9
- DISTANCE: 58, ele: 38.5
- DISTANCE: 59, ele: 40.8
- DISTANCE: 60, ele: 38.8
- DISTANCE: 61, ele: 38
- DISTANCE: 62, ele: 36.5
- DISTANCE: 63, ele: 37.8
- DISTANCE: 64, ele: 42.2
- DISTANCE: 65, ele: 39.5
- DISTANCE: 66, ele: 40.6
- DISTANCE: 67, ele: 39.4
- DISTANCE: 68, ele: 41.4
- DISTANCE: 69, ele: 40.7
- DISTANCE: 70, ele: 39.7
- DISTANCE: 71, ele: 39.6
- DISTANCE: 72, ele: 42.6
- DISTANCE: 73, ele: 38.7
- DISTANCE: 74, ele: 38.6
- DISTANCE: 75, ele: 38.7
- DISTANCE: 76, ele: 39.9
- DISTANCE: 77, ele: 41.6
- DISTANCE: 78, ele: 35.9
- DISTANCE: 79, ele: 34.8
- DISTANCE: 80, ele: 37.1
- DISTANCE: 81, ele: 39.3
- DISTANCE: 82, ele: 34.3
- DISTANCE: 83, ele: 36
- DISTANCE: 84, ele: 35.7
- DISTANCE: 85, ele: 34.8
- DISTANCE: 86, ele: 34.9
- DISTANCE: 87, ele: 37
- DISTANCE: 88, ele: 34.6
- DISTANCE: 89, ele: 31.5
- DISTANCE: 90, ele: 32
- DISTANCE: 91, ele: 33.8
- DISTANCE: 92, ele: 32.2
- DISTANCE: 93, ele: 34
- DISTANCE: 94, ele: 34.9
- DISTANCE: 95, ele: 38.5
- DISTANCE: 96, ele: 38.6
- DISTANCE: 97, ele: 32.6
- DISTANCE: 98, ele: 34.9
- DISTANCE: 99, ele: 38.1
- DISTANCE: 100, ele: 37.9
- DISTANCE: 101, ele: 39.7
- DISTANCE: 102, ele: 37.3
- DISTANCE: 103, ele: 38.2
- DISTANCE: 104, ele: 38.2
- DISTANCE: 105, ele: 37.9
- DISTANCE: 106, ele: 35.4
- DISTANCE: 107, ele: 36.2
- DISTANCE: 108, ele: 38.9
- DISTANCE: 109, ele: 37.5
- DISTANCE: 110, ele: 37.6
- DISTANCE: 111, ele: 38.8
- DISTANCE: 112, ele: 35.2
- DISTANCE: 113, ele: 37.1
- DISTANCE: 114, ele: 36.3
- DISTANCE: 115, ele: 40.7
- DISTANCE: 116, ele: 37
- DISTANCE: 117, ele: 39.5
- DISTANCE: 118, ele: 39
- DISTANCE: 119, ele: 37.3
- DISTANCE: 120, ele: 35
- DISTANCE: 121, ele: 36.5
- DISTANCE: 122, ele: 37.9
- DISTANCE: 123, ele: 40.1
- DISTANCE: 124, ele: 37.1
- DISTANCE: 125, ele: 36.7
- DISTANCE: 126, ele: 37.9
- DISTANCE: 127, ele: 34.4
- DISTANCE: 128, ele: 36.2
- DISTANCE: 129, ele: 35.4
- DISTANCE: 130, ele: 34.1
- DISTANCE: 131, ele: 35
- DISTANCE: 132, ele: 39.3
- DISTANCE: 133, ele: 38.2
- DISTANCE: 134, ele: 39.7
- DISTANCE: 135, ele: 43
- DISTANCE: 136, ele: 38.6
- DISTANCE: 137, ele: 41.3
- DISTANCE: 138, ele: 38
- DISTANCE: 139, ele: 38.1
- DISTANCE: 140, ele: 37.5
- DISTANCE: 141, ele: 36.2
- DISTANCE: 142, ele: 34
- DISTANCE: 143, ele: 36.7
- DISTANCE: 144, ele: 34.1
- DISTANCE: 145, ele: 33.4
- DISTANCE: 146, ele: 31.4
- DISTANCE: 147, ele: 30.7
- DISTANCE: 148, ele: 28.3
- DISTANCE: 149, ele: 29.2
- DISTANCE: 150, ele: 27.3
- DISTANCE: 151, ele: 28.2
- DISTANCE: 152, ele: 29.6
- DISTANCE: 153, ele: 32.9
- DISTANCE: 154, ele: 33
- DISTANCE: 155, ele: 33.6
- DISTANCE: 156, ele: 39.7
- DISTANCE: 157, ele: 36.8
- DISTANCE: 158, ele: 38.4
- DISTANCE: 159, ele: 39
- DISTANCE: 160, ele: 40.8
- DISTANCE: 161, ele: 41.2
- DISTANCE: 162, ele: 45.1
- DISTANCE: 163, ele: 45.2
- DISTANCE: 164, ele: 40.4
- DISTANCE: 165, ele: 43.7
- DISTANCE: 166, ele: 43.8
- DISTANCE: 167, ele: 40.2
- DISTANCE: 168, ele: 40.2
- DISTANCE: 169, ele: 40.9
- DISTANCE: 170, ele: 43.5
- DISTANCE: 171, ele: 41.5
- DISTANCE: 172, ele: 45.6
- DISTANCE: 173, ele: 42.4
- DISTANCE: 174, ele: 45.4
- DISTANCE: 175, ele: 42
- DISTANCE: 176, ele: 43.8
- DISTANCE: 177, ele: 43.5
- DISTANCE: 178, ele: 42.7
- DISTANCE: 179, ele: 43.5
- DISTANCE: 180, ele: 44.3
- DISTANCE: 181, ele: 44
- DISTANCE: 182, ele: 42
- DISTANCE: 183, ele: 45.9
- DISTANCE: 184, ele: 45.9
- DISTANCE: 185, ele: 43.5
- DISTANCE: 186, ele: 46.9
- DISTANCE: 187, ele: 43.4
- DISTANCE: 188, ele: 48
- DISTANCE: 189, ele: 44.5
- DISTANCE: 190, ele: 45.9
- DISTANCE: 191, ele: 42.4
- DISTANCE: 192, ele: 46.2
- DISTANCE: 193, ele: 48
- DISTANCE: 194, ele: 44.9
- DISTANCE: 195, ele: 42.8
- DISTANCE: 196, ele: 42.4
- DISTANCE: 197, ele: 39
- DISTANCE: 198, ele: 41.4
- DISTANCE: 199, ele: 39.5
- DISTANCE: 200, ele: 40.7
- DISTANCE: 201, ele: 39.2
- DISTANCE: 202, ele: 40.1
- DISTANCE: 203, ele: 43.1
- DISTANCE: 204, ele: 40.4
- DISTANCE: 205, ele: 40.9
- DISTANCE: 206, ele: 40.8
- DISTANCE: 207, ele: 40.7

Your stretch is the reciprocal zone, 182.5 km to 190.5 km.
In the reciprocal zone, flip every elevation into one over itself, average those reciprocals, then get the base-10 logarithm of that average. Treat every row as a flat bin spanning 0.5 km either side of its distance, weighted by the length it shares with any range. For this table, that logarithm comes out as -1.66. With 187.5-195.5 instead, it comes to -1.66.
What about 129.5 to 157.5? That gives -1.54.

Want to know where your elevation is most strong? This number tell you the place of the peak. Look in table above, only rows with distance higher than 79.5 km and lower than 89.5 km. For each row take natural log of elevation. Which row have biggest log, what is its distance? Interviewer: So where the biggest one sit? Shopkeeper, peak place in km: 81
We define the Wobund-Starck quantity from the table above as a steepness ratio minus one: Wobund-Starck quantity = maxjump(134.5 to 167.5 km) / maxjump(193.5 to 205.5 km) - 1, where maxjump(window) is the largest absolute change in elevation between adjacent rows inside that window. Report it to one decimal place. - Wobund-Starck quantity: 0.8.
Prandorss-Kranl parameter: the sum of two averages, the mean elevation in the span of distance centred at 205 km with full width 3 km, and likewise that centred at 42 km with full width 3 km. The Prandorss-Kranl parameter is 82.1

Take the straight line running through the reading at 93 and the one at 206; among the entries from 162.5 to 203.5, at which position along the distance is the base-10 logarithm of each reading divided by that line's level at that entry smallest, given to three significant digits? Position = 201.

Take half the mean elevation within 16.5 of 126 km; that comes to 18.8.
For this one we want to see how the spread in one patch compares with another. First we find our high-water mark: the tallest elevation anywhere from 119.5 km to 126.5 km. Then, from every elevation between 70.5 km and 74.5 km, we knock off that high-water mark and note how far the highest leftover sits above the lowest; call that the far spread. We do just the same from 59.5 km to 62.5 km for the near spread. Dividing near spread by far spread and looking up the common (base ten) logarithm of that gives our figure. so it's -0.2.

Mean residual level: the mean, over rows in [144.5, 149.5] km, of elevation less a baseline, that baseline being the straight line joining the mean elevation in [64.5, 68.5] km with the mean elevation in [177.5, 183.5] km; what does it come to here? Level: -12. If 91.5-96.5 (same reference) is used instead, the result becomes -5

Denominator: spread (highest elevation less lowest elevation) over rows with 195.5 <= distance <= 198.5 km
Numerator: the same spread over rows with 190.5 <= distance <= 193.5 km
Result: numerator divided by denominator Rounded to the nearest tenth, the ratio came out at 1.6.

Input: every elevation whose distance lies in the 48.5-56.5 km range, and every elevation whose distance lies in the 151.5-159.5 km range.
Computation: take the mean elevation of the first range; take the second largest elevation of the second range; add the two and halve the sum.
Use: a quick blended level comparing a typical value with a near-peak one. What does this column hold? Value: 39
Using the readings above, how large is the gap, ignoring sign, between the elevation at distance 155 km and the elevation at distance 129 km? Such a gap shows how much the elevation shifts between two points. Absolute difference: 2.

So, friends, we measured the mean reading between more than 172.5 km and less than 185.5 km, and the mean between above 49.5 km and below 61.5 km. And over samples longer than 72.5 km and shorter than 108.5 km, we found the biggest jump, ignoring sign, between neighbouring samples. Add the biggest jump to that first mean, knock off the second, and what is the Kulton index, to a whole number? 11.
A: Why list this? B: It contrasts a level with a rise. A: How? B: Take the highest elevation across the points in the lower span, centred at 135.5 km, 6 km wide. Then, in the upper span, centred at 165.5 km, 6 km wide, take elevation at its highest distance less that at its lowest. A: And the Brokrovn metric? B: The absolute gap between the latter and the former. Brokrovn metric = 48.0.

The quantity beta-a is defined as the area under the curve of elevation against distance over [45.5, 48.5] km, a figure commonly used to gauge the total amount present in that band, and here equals 126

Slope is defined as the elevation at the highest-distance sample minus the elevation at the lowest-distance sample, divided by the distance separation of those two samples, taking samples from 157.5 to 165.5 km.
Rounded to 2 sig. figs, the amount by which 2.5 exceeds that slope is 1.7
